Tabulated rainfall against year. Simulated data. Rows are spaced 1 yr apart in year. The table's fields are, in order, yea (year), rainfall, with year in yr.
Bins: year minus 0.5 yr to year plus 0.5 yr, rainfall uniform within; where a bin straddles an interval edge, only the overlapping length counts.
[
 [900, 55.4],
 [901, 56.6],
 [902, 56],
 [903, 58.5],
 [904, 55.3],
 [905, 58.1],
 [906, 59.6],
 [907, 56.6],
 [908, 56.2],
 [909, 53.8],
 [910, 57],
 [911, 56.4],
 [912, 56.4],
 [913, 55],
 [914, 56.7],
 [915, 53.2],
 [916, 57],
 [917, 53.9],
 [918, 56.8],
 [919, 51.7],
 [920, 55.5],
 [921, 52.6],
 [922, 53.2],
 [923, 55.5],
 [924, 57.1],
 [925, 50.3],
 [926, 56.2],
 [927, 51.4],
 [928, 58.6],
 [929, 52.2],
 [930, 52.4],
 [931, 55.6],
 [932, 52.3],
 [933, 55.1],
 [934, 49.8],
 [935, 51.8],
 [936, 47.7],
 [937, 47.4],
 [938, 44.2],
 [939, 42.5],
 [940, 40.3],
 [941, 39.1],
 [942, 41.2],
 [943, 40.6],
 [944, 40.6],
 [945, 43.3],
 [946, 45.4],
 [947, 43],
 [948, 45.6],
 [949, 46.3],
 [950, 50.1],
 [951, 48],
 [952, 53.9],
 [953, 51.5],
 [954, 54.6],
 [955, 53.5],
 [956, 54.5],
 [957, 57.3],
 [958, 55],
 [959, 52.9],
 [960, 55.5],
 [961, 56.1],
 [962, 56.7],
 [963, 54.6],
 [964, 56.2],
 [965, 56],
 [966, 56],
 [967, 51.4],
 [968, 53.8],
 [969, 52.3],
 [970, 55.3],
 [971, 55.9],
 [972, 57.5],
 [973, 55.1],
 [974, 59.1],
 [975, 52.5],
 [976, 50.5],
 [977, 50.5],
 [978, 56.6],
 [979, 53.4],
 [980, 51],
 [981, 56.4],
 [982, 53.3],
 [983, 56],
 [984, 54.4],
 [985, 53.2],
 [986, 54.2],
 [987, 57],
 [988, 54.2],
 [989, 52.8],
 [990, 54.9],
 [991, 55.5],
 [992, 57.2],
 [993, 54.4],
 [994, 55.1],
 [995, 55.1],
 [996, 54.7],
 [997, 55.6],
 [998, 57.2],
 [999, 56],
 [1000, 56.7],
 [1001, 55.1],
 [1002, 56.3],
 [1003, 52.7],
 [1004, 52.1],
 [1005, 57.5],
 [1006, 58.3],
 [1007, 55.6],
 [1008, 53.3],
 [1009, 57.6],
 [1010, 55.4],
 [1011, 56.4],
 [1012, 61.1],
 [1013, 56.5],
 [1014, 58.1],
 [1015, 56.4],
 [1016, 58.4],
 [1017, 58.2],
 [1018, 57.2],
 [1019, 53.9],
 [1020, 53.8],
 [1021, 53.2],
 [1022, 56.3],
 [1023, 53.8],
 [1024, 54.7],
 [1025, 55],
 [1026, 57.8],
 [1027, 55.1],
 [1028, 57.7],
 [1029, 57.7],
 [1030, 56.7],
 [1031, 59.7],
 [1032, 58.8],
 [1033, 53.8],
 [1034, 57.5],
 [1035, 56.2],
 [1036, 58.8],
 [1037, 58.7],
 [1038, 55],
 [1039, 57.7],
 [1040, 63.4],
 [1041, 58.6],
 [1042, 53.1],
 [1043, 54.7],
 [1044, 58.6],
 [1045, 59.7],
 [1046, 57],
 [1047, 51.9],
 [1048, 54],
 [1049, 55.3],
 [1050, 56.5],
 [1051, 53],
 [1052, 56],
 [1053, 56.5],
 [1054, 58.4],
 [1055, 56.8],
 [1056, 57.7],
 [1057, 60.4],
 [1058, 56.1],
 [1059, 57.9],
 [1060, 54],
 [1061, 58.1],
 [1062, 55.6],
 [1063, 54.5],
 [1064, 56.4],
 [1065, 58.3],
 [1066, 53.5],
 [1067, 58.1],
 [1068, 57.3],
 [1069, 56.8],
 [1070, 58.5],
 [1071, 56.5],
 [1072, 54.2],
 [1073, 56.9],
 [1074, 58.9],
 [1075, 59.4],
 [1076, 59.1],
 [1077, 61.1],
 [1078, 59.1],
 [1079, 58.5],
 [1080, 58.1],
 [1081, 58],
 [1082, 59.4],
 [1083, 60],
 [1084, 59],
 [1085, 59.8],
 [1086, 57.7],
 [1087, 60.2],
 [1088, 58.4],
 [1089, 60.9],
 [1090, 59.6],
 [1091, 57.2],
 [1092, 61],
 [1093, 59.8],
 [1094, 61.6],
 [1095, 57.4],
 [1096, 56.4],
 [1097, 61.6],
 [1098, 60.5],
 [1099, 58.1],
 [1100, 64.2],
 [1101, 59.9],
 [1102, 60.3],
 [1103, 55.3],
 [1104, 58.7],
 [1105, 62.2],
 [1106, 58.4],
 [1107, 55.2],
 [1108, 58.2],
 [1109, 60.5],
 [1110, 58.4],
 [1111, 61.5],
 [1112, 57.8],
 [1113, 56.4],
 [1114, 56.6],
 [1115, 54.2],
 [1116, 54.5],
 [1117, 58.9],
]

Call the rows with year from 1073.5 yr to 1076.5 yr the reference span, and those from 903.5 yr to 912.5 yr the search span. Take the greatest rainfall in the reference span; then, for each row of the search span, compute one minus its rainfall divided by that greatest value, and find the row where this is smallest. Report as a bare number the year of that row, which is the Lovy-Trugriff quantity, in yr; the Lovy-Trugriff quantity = 906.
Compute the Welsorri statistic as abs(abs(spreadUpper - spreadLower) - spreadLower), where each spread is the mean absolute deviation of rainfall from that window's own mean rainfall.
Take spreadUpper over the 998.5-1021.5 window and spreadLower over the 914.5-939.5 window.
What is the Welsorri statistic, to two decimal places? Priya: 1.71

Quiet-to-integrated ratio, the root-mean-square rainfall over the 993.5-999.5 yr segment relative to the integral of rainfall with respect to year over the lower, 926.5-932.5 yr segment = 0.172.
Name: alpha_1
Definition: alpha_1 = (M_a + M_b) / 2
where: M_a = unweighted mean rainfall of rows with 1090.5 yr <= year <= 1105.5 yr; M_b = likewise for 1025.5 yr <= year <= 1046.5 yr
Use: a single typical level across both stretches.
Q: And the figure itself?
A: 58.5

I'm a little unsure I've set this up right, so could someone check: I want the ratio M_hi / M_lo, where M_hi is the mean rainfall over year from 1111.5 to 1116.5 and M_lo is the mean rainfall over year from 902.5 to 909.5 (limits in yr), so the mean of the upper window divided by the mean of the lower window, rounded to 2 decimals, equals 0.98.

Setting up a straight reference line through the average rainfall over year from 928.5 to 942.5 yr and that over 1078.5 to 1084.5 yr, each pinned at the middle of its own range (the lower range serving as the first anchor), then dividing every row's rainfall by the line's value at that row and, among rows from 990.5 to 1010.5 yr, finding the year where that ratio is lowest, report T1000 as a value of 1004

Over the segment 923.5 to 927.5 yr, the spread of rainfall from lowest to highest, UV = 6.8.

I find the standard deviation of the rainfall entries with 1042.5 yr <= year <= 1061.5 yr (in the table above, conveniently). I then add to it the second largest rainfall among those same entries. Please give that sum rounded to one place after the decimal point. 61.9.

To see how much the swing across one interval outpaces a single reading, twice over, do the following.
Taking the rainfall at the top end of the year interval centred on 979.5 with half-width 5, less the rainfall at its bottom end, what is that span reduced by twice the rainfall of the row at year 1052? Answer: -110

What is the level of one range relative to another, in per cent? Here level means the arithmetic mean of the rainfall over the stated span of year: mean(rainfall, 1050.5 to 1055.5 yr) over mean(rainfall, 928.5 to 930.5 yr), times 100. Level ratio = 107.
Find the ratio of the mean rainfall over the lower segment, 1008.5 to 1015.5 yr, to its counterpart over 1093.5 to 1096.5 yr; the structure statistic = 0.98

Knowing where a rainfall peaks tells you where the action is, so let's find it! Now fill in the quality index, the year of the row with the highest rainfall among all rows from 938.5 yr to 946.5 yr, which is 946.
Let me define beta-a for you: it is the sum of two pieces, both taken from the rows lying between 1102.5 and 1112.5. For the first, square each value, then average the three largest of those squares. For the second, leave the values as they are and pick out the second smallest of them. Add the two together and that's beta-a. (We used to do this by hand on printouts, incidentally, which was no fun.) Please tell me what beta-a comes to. 3826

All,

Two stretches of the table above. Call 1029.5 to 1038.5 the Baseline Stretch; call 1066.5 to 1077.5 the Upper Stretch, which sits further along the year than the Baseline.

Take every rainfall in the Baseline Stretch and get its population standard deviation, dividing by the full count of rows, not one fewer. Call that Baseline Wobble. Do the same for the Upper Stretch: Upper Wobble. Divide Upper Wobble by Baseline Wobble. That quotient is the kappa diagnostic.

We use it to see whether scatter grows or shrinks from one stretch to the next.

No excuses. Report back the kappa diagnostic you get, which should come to 0.94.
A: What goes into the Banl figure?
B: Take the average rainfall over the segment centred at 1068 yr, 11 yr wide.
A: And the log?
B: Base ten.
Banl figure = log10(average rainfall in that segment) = 1.75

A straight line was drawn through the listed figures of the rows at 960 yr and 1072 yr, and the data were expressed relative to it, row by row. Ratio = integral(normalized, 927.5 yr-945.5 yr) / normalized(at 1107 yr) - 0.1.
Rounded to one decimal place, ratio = 14.8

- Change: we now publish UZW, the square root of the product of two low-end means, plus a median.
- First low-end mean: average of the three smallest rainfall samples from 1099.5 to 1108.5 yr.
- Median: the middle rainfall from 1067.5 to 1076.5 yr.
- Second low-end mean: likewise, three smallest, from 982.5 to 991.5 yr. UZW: 112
